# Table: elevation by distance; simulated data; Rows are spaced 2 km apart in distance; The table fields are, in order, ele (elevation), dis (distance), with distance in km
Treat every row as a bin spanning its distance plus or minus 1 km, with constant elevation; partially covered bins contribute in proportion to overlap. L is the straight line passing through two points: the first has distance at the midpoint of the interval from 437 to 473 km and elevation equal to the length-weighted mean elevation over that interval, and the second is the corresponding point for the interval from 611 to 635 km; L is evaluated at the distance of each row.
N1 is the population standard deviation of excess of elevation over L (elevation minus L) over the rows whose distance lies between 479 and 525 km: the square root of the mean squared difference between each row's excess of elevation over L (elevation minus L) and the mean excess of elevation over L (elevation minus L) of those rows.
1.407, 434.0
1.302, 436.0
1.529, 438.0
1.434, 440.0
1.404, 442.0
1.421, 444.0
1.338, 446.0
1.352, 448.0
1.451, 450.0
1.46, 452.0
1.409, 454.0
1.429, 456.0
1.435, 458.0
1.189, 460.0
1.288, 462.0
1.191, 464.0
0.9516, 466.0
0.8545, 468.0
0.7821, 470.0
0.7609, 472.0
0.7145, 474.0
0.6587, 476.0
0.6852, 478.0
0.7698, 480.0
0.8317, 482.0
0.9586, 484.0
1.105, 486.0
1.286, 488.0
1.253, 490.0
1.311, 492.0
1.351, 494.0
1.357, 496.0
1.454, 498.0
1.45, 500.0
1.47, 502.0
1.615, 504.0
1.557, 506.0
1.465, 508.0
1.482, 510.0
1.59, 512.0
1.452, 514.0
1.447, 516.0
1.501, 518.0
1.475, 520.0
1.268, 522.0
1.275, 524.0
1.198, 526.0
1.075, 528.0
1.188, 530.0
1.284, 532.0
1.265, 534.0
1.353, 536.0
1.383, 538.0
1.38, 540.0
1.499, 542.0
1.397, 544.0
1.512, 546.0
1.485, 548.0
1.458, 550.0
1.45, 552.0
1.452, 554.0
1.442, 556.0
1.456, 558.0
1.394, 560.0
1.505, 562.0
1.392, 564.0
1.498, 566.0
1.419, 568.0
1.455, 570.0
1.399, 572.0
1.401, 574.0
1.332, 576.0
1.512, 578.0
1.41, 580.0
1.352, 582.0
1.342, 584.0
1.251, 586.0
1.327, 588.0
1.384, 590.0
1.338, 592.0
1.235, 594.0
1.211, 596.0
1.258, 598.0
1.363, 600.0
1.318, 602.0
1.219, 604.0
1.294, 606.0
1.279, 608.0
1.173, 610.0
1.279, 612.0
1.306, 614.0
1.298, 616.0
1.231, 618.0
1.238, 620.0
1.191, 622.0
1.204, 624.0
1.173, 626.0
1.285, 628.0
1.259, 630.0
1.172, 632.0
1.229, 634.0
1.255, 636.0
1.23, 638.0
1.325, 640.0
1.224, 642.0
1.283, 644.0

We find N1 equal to 0.22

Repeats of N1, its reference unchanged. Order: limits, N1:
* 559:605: 0.08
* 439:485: 0.30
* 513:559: 0.12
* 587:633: 0.06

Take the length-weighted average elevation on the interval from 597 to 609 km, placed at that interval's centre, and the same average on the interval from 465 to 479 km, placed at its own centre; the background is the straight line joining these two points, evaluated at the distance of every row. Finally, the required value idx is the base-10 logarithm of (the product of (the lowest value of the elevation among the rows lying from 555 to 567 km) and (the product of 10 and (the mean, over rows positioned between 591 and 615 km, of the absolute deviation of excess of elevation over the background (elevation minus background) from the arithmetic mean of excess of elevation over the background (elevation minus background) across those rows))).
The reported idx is -0.20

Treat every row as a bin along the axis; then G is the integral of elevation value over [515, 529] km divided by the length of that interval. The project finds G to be 1.32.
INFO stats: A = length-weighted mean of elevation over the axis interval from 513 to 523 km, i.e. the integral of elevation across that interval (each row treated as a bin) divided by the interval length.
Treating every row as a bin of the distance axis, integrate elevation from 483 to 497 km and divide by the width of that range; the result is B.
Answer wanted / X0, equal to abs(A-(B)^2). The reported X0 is 0.1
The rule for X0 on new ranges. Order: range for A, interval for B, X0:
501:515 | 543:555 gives 0.6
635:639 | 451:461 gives 0.7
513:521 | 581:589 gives 0.3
